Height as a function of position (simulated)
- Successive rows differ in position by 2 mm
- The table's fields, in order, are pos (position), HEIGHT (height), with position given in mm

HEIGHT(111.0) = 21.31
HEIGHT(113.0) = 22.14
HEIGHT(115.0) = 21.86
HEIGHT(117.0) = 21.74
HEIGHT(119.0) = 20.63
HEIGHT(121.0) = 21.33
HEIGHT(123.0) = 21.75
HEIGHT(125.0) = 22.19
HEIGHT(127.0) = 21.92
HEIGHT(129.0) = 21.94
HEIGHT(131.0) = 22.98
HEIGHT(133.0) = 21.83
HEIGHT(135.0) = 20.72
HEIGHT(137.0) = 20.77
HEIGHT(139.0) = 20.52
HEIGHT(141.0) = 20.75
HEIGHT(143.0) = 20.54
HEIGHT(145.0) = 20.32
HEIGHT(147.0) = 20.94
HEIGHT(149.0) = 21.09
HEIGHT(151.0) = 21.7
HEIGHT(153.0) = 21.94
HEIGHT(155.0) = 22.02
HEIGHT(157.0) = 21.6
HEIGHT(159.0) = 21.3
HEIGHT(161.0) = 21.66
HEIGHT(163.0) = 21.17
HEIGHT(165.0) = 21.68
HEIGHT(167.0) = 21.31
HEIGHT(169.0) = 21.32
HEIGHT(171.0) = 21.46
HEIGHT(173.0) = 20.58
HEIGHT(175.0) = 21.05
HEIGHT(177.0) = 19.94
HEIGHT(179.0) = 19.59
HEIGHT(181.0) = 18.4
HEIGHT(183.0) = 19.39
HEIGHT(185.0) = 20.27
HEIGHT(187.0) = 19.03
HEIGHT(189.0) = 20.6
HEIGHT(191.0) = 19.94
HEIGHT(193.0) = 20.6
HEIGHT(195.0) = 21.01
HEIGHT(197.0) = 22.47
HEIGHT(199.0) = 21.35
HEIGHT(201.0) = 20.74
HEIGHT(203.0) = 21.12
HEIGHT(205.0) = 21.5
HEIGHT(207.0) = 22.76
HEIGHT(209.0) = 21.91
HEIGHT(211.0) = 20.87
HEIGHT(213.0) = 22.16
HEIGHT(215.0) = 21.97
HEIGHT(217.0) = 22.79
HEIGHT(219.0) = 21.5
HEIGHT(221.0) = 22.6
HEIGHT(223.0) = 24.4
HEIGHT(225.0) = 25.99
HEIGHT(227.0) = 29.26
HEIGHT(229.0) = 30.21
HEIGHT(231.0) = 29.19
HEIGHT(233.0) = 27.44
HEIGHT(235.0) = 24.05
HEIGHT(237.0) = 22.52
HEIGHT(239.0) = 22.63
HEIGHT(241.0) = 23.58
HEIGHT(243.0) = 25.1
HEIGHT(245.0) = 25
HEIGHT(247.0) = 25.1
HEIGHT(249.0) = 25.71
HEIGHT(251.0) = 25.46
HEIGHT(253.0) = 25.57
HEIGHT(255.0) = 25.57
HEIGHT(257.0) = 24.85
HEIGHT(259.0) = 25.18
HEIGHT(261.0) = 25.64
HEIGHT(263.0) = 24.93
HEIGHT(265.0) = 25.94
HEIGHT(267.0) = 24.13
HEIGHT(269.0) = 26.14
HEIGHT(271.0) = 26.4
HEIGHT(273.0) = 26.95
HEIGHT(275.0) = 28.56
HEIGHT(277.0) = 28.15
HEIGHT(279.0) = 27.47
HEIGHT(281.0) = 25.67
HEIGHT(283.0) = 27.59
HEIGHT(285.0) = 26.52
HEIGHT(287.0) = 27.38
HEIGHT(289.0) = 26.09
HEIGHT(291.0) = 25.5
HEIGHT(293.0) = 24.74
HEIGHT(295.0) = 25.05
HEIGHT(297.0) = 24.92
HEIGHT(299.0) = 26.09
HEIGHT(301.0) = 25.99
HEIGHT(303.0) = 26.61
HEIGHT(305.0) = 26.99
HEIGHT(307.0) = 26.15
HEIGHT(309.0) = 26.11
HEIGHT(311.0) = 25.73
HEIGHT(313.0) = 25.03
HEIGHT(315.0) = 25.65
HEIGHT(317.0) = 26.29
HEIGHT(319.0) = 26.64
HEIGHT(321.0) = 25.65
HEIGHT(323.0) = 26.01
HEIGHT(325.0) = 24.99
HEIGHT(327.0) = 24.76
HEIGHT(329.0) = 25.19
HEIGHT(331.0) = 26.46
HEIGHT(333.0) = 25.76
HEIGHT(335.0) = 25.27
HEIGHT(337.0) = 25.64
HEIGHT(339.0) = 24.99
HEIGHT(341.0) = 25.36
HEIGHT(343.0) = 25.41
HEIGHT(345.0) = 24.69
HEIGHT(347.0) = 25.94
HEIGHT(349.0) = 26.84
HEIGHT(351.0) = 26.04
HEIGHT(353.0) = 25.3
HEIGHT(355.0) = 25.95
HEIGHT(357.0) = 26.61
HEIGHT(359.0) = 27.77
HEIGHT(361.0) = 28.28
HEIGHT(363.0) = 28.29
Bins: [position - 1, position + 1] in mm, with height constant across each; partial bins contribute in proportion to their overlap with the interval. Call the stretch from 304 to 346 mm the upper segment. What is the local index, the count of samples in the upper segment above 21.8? 21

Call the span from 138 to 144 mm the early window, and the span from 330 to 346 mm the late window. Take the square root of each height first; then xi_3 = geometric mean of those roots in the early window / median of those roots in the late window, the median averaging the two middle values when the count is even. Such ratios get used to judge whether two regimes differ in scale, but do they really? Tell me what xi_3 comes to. 0.90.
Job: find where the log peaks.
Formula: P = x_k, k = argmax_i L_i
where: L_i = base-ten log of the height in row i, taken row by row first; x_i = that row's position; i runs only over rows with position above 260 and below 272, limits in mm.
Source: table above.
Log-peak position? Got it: 271.0 mm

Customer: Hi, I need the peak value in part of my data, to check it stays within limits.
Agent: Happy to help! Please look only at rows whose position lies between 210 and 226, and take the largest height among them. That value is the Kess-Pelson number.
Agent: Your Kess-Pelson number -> 25.99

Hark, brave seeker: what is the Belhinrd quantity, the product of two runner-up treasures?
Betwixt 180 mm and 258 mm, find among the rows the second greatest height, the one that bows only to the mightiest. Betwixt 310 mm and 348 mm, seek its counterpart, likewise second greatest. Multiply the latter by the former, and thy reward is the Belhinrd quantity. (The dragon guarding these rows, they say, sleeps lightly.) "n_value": 774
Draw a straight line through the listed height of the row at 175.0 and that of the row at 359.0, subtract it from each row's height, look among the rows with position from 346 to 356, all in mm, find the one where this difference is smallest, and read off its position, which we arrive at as 353.0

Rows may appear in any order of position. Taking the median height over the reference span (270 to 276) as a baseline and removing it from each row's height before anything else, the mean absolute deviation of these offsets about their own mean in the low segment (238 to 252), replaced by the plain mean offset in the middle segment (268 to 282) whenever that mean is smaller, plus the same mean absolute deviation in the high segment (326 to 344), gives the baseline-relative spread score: 0.4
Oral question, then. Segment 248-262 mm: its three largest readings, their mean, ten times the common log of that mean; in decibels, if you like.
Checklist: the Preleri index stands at 14.1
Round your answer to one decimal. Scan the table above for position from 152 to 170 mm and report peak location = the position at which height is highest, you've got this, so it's 155.0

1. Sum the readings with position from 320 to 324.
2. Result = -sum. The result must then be -51.7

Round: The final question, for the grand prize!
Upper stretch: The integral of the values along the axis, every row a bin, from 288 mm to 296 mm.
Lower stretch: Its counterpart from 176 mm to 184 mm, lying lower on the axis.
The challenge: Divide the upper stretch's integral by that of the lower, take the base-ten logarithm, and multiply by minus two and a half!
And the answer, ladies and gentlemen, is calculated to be -0.29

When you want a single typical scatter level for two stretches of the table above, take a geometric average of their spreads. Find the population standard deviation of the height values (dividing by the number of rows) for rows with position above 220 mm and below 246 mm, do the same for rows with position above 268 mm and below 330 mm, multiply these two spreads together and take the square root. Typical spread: 1.58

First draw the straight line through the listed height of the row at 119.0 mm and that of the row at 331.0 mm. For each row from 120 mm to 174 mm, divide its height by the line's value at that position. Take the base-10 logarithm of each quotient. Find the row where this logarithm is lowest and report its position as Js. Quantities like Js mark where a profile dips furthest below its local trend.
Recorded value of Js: 173.0 mm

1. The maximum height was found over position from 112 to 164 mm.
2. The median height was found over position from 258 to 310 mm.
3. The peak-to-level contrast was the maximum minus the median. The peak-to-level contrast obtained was -3.1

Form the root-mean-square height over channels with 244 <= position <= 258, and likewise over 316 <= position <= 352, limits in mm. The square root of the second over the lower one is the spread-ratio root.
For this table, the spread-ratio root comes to 1.01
